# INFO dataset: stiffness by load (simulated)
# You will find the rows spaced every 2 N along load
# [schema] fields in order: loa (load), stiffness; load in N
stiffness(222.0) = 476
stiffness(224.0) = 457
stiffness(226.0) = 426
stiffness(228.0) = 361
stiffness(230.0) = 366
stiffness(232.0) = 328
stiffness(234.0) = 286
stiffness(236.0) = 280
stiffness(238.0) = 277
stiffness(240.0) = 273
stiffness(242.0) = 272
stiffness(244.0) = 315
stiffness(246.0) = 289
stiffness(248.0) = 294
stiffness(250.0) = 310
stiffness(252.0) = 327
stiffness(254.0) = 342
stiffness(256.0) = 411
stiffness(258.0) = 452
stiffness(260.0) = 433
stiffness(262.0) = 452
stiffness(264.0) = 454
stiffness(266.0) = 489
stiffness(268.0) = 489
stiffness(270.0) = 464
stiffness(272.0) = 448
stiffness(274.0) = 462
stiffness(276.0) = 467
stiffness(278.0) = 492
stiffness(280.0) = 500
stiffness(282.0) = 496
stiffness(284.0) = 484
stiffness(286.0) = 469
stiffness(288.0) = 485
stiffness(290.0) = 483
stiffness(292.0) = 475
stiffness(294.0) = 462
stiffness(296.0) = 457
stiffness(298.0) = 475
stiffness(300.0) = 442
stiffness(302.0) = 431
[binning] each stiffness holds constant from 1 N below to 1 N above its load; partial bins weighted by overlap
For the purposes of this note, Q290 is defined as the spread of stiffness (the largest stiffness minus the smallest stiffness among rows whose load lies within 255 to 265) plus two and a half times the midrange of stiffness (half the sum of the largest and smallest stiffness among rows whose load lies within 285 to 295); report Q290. 1227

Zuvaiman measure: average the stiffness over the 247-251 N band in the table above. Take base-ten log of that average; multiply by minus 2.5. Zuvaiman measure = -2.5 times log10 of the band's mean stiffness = -6.20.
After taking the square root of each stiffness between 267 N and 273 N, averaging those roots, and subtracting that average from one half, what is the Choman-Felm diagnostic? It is -21.1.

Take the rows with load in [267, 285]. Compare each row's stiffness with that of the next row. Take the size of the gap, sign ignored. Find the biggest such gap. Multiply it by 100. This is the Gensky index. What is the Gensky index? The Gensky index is 2500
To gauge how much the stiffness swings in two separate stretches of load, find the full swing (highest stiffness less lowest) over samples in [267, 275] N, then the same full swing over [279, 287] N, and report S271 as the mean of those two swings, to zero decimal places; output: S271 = 36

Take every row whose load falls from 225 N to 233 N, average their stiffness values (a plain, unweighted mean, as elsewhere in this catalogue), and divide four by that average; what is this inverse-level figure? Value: 0.011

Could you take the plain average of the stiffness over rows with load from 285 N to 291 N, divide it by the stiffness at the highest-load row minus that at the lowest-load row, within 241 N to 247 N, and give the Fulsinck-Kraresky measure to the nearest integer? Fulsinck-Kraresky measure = 28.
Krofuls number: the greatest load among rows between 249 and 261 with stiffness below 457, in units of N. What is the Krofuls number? 260.0 N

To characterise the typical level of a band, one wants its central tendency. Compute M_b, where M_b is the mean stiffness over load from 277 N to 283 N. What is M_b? 496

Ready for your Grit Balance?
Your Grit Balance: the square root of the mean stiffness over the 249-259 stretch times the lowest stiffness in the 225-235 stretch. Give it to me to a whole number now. 325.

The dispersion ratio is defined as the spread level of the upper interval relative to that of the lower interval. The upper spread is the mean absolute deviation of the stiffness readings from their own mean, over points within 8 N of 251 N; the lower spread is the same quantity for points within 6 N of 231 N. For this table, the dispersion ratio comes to 1.0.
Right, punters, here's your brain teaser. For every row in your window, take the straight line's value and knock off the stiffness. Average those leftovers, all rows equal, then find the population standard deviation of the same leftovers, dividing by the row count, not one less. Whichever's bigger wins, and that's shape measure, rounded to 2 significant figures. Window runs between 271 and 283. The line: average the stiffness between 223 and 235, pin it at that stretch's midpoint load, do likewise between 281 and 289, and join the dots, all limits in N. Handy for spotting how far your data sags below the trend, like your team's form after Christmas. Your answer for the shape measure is 13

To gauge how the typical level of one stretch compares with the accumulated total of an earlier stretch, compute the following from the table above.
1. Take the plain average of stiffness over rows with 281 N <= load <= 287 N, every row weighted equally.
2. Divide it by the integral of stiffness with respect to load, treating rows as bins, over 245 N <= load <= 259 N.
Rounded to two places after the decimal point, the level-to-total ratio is 0.10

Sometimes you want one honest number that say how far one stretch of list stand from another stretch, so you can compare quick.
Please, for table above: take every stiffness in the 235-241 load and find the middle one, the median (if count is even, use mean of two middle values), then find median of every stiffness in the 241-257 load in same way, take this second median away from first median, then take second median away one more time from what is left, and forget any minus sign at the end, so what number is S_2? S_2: 348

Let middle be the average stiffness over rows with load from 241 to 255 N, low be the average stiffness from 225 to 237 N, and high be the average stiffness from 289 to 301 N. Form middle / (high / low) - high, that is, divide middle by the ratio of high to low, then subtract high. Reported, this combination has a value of -241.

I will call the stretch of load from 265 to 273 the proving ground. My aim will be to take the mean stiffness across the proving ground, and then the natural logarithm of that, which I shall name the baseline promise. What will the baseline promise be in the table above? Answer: 6.16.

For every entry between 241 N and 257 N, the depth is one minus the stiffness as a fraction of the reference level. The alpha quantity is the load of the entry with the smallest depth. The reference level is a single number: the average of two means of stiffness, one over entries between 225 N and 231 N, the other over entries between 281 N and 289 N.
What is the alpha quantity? 256.0 N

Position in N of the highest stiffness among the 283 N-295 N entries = 288.0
